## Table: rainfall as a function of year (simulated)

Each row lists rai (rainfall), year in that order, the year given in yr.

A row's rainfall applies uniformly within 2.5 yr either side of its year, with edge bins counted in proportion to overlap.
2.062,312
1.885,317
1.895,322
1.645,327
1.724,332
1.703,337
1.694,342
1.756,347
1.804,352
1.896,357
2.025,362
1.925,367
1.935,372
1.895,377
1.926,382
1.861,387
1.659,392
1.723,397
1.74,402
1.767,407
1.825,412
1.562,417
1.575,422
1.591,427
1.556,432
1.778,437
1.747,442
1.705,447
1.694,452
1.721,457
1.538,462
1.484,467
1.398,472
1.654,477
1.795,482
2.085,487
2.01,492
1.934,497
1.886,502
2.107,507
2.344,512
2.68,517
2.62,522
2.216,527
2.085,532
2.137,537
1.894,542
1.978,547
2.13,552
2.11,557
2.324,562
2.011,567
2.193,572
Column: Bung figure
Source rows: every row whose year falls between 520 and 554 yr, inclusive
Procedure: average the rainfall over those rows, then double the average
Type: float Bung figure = 4.3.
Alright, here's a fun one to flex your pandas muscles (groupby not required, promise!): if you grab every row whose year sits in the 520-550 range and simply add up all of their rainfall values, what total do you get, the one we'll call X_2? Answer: 12.9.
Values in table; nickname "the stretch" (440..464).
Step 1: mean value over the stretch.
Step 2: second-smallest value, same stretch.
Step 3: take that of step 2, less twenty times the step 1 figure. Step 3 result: -32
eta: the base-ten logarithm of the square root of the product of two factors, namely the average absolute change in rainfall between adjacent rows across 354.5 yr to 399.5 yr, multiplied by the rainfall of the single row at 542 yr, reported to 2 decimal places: -0.41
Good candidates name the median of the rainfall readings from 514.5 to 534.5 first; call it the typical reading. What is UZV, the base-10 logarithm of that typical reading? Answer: 0.38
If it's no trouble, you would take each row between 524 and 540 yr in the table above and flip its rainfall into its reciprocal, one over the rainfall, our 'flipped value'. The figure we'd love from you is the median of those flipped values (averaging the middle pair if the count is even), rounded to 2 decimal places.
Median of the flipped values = 0.47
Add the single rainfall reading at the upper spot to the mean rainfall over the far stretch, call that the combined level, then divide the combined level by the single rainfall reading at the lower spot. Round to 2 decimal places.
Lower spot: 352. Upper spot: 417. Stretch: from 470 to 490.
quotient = 1.83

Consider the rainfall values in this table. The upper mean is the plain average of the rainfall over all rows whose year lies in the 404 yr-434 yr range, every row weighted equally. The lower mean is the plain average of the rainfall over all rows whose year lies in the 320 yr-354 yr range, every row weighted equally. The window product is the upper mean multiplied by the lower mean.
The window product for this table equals 2.87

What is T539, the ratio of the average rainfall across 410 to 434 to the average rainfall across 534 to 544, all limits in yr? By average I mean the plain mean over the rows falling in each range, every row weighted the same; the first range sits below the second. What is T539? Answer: 0.80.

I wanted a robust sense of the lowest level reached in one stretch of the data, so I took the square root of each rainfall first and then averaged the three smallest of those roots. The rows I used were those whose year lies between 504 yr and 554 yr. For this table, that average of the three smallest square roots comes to 1.41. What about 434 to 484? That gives 1.21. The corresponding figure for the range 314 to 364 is 1.30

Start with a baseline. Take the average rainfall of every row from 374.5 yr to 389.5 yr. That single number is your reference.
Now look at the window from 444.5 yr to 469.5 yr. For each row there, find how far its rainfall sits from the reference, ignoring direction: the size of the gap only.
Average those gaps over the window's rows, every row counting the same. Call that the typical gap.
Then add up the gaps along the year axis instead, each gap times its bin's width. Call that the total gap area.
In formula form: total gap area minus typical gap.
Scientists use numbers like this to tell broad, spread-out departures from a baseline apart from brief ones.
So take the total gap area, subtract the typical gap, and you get 6.4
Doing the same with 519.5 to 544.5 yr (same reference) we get 7.1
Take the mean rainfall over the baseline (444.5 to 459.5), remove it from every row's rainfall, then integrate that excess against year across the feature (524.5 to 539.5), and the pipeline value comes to 7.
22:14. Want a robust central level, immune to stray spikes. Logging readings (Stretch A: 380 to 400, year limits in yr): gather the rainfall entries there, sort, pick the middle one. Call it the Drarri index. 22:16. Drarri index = 1.79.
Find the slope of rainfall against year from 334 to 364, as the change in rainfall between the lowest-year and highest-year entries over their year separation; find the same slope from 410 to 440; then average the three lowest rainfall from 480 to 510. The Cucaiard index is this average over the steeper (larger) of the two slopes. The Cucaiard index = 145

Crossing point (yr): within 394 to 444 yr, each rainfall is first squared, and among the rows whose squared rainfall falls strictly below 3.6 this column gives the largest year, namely 442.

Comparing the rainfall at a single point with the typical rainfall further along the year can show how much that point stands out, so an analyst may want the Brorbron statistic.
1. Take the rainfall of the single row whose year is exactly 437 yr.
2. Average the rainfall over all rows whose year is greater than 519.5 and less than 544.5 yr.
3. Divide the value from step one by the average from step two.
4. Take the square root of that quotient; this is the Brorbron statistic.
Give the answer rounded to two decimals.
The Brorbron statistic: 0.90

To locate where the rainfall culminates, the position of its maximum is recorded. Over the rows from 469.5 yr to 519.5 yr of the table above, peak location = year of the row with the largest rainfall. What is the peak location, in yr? 517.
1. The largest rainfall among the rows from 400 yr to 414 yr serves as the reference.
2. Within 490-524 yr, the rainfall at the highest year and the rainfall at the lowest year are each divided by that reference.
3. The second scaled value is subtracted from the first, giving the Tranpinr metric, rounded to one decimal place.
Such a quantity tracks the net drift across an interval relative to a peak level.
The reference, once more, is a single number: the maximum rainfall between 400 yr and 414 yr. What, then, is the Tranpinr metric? 0.3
